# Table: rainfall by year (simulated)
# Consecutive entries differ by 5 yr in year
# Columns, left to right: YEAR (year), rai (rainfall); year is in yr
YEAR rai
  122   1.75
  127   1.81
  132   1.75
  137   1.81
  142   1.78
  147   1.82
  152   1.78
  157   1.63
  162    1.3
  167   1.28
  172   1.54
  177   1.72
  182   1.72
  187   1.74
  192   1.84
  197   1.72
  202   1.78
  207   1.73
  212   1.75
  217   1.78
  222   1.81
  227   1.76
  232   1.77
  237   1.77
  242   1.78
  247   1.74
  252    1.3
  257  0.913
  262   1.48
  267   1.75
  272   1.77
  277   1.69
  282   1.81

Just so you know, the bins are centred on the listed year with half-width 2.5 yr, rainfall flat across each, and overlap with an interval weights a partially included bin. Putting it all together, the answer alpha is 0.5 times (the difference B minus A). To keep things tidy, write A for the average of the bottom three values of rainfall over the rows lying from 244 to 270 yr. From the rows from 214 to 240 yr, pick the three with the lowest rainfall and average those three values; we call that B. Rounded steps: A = 1.23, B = 1.77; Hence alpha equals 0.27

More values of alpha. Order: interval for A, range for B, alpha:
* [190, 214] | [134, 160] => 0.00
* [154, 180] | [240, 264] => -0.07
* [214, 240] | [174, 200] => -0.02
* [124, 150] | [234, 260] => -0.23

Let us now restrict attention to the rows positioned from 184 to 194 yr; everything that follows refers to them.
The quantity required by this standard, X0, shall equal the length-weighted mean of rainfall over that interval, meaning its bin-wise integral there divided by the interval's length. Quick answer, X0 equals 1.78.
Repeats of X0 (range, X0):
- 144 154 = 1.80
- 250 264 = 1.22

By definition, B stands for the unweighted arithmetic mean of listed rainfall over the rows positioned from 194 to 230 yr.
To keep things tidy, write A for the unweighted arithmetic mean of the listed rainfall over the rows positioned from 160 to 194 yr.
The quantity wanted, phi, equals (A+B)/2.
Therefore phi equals 1.68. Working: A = 1.59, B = 1.76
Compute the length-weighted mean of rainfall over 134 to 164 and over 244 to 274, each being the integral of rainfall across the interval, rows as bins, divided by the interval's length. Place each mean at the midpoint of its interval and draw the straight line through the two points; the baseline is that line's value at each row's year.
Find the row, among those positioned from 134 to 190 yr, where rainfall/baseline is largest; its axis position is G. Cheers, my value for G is 147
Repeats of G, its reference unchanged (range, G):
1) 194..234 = 222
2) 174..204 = 192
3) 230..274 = 272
